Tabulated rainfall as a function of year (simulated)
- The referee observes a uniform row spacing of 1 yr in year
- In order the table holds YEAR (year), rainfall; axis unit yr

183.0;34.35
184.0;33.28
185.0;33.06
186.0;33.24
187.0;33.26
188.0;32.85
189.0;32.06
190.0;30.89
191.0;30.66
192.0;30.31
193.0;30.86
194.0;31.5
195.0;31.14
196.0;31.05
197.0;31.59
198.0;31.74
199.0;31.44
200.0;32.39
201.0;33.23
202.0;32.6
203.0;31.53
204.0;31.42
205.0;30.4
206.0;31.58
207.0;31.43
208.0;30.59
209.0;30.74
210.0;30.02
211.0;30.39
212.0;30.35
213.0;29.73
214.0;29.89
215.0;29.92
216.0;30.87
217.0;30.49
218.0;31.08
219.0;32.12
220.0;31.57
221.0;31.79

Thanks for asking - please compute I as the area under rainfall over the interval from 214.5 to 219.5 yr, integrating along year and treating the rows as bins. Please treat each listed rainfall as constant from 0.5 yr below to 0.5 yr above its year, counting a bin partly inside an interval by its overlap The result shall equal 154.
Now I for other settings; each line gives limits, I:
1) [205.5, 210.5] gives 154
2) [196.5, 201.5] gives 160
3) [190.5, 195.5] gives 154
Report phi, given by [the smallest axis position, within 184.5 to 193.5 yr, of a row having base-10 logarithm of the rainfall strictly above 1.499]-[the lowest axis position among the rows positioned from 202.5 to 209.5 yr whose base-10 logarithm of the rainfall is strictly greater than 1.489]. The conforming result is -18 yr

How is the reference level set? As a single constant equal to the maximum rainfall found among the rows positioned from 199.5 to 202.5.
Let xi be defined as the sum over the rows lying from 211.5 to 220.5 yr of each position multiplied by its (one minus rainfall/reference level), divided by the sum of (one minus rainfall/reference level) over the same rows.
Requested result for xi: 215.3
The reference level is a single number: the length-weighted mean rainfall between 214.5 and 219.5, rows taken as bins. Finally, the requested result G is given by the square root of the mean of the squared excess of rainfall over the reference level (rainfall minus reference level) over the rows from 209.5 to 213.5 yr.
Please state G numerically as 0.82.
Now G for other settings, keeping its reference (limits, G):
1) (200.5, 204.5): 1.50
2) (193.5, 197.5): 0.48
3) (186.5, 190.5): 1.64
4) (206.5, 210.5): 0.54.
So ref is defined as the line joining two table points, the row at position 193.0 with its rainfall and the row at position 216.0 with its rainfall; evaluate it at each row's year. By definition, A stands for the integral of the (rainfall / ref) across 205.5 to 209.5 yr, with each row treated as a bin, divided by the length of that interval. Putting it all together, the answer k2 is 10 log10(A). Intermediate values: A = 1.01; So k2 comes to 0.03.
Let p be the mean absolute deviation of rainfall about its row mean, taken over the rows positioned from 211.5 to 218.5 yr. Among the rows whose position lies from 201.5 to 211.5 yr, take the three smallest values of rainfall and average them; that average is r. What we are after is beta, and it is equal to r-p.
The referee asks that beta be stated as 29.9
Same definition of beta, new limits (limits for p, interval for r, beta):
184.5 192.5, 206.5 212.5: 29.2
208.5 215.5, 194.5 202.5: 30.9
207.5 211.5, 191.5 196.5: 30.5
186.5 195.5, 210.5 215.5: 29.0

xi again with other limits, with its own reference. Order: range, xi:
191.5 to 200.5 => 195.4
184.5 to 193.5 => 191.1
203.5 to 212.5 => 208.4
